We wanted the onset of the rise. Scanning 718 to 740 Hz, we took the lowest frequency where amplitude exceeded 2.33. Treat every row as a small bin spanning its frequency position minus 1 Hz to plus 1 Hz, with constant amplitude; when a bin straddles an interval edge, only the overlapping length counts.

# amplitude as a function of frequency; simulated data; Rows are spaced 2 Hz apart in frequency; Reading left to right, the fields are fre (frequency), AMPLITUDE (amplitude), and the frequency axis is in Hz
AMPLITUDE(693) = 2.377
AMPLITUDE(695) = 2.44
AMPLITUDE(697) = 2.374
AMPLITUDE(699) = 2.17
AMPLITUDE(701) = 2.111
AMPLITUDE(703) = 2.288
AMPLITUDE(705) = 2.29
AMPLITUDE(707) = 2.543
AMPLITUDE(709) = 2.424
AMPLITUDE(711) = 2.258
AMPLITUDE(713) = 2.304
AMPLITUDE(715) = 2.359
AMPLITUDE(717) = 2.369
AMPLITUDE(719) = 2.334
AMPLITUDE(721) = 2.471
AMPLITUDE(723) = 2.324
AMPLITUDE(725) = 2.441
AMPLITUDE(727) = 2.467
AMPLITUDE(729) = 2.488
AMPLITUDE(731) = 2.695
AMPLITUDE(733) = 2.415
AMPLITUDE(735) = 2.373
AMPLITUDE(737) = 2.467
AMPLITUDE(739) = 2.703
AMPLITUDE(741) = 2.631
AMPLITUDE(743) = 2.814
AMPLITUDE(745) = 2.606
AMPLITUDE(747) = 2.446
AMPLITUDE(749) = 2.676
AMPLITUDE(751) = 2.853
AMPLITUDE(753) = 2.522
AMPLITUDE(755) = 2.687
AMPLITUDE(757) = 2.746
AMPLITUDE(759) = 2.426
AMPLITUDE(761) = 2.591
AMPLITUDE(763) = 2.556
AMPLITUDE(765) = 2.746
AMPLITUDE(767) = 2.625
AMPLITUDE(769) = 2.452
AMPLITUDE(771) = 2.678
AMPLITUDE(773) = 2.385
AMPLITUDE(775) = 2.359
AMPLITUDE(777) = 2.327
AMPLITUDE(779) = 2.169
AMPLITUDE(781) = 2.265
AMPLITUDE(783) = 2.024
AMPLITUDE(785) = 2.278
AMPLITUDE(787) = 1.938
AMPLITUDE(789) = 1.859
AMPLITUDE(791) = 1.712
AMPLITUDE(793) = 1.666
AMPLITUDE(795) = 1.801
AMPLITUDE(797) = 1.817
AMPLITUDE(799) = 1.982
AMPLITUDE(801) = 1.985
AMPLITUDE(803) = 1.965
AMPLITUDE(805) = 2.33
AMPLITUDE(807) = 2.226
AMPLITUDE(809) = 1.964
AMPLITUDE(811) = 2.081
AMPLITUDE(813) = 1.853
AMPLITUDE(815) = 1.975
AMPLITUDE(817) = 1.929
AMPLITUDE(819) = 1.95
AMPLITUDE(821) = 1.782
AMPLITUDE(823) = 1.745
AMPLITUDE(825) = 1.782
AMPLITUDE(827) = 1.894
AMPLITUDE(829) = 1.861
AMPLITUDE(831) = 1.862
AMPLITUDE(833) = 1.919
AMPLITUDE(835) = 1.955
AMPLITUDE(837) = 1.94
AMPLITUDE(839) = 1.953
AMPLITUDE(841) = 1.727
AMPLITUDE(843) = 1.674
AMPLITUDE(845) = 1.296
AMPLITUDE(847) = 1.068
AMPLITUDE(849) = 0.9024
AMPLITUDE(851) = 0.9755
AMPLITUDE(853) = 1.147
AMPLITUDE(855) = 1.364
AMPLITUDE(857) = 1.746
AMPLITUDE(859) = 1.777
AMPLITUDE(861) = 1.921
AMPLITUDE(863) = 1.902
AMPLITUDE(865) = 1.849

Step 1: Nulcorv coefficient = 719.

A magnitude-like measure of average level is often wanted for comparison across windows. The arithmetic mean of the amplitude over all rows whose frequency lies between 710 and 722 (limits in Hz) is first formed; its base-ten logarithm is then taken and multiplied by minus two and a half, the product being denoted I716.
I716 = -0.93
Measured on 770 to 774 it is -1.01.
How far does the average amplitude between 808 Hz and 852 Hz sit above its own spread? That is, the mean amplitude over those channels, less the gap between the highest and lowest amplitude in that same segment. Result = 0.55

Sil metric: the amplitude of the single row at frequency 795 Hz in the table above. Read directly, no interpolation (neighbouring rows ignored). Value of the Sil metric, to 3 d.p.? 1.801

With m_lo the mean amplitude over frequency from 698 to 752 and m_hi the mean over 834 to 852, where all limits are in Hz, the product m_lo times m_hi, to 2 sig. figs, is 3.7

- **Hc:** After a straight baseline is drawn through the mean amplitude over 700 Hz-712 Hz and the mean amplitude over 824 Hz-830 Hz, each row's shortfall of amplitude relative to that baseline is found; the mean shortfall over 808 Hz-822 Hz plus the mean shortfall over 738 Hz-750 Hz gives -0.52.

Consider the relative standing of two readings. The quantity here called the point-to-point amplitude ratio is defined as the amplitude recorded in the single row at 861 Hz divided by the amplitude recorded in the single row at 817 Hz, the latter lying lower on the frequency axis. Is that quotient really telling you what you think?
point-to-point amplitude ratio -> 1.00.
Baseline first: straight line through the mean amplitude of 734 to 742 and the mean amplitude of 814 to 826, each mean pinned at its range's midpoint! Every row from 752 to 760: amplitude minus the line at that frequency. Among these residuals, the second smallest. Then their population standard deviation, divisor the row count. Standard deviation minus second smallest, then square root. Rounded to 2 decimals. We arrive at 0.15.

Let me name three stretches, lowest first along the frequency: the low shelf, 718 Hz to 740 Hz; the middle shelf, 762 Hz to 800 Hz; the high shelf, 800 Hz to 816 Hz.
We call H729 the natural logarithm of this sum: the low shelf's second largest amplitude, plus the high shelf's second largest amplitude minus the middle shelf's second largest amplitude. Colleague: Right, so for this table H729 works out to 0.81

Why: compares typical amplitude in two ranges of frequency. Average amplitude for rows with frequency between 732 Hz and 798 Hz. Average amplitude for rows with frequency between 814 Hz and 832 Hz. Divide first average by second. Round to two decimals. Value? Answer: 1.28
